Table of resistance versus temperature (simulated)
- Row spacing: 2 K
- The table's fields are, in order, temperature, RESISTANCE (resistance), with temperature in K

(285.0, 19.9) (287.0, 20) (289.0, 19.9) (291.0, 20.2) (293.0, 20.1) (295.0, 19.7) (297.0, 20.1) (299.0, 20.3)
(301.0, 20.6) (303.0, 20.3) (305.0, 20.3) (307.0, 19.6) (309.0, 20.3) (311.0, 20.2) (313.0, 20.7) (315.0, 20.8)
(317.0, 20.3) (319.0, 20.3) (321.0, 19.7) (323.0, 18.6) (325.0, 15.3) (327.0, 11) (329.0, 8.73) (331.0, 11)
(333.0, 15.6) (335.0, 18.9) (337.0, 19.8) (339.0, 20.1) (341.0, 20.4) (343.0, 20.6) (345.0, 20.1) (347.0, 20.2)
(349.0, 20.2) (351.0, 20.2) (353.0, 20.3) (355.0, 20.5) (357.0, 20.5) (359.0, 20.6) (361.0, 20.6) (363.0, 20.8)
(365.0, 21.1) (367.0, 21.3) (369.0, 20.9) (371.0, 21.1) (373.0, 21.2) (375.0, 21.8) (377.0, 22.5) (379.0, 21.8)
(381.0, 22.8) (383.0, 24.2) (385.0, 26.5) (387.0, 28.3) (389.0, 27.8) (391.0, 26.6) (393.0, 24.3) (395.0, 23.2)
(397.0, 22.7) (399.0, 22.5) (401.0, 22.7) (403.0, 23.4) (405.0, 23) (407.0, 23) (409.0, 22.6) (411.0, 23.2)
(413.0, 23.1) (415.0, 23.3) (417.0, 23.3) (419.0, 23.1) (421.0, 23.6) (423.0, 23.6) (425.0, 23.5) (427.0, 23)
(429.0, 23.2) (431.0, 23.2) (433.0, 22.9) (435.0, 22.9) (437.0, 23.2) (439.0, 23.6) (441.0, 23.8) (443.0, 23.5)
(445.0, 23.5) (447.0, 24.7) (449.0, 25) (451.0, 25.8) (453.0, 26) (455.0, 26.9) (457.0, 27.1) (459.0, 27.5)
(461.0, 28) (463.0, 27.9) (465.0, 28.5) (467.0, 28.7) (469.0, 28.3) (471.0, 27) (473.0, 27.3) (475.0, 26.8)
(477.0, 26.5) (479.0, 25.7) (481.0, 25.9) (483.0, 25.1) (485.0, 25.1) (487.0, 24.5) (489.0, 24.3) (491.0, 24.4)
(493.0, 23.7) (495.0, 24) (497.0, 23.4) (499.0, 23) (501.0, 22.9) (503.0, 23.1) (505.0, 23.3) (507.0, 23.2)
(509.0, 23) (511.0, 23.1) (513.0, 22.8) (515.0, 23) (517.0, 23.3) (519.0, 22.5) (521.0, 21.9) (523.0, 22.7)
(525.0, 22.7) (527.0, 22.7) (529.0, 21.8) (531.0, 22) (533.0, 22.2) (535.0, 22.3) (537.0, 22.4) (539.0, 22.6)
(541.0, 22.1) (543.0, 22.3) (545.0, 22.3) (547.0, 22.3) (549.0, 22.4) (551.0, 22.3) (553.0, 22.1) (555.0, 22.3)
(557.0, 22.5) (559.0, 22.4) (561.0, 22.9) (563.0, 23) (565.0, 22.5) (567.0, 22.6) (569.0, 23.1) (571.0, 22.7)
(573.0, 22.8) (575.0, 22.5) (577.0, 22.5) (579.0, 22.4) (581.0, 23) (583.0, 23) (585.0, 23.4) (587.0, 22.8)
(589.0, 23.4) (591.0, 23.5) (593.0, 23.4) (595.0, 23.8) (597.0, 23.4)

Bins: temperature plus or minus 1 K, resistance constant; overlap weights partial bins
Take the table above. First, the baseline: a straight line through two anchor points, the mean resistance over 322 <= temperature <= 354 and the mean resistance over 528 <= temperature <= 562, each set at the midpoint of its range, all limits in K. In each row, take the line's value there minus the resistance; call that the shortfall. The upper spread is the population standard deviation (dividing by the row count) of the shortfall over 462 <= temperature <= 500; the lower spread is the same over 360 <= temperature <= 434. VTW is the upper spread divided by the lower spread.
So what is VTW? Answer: 1.2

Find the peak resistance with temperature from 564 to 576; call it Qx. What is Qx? 23.1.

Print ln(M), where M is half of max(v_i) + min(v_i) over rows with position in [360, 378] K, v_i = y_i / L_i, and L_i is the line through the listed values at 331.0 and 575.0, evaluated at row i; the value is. 0.51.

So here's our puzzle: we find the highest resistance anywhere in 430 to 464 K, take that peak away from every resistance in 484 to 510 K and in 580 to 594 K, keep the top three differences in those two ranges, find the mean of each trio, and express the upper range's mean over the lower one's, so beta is 1.4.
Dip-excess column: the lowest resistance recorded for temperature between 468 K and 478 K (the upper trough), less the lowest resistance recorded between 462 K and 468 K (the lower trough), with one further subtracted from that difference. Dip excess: -2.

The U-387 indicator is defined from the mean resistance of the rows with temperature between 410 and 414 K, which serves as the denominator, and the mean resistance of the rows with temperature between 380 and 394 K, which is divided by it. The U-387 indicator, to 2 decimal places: 1.11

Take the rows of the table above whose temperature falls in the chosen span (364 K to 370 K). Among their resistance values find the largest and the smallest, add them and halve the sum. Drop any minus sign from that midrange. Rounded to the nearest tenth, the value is 21.1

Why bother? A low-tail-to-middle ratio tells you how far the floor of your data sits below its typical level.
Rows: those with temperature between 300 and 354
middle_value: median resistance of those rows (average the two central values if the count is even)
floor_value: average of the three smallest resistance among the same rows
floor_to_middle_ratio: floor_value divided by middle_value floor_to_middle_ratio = 0.51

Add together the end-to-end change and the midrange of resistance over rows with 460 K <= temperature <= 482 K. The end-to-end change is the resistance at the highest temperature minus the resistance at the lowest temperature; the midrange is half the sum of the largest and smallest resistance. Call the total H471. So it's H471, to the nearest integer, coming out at 25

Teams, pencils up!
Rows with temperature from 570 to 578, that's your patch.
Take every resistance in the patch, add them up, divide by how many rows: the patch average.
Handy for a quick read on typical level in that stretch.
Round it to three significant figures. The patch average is 22.6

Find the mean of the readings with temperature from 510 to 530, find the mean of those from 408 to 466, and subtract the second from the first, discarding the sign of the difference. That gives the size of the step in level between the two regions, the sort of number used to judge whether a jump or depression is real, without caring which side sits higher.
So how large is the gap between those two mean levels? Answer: 1.8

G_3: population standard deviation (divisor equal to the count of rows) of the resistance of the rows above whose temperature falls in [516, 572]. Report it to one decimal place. 0.3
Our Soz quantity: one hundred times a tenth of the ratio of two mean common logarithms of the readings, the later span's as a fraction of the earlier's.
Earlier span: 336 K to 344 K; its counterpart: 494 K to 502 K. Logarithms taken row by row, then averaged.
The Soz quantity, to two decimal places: 10.47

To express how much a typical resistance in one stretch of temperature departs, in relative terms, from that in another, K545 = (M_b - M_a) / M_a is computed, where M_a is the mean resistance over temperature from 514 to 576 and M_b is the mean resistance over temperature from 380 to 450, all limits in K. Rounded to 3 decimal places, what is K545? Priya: 0.058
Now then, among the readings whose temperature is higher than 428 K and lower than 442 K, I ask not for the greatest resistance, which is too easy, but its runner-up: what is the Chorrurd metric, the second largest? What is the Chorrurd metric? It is 23.6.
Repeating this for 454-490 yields 28.5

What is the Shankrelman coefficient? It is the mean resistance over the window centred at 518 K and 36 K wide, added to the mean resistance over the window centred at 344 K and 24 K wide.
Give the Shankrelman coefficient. 42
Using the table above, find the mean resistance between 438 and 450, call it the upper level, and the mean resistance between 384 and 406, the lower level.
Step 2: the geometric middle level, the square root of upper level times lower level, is 24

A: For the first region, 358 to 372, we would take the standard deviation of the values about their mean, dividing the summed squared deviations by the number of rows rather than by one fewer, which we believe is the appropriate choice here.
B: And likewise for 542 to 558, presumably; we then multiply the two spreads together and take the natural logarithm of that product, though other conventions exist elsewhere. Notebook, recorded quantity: -3.6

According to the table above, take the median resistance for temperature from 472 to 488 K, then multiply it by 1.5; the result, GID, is 39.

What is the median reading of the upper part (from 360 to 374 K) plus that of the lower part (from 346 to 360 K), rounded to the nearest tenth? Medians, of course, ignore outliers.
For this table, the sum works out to 41.4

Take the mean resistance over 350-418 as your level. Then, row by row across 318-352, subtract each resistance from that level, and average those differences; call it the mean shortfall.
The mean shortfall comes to 5.0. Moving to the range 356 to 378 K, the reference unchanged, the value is 1.6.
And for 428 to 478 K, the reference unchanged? -3.0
